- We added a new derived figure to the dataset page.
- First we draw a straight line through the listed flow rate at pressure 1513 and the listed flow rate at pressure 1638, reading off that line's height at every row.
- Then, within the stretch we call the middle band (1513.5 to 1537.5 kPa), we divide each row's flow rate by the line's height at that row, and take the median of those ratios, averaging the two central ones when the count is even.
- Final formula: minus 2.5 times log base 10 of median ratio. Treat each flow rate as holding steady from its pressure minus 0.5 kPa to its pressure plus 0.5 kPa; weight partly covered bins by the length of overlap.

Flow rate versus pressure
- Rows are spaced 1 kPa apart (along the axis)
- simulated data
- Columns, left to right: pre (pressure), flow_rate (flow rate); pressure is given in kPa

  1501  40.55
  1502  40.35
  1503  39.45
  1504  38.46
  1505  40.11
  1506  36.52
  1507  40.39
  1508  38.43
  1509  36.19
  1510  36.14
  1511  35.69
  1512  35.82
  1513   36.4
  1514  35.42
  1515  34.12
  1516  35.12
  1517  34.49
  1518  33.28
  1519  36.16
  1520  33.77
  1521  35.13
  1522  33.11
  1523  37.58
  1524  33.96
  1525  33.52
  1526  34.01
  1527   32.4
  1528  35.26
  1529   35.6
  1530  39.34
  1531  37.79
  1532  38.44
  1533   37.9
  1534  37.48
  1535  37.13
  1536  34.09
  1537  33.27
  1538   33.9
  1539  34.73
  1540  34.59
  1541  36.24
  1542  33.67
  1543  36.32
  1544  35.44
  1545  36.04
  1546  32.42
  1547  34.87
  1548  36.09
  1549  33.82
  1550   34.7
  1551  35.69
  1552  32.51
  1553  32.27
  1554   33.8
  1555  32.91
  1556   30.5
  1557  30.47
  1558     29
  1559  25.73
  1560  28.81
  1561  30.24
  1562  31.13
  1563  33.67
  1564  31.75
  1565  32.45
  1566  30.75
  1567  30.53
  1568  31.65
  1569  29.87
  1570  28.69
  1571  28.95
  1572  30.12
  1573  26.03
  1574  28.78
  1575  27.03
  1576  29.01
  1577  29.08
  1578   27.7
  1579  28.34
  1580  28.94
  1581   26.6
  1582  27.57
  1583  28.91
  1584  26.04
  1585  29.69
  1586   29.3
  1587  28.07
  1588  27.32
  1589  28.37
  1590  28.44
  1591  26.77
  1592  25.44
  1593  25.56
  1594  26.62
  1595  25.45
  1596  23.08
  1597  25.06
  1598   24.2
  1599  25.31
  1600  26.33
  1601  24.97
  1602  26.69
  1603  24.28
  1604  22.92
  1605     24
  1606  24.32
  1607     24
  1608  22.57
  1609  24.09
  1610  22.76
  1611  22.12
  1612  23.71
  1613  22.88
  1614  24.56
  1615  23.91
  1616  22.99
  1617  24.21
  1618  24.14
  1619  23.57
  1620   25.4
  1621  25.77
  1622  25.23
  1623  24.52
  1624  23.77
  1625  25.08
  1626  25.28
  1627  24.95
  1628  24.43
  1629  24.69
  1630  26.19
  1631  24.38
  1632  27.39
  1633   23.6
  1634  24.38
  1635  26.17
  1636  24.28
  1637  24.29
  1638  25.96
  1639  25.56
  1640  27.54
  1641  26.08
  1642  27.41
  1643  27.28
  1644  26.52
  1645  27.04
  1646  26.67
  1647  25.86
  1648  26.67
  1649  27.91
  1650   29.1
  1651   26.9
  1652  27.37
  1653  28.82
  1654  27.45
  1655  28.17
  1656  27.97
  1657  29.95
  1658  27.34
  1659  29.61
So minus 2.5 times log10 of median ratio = 0.023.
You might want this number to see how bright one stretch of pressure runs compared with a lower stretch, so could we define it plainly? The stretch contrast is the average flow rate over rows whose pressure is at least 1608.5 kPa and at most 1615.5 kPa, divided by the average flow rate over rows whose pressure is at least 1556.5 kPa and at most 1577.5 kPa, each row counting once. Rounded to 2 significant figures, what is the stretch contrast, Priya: 0.79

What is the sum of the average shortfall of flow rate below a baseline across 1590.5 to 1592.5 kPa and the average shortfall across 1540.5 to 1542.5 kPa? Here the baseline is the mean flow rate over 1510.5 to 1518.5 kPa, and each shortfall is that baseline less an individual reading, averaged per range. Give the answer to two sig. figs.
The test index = 9.0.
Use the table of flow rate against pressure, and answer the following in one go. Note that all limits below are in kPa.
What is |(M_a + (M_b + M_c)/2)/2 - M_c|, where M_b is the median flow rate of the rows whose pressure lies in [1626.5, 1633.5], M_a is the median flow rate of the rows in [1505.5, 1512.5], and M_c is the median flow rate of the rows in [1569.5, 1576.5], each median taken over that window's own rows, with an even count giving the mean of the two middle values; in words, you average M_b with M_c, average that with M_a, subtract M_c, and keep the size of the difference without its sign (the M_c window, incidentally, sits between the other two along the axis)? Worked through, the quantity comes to 2.7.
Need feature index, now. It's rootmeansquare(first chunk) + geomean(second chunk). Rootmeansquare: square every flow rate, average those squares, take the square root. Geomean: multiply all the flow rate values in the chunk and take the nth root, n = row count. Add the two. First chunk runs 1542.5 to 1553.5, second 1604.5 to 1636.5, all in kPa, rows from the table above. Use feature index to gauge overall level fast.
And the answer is 58.9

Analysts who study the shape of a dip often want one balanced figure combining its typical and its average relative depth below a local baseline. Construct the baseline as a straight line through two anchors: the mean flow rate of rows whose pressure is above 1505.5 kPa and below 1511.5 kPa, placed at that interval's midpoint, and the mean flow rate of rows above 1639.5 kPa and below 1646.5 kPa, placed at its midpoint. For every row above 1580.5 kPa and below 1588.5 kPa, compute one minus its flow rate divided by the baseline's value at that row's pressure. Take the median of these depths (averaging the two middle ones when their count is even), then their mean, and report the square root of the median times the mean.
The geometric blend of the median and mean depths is 0.11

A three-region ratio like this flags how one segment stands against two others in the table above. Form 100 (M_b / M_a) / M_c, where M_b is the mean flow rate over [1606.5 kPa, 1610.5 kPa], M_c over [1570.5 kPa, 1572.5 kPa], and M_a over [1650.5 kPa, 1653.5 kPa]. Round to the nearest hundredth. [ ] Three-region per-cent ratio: 2.86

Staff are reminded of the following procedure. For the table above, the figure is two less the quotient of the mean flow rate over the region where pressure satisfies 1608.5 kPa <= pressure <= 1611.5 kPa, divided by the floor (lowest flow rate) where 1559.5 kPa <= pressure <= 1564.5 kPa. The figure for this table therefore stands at 1.20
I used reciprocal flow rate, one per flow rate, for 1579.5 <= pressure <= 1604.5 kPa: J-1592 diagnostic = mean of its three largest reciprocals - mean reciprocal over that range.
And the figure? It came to 0.0048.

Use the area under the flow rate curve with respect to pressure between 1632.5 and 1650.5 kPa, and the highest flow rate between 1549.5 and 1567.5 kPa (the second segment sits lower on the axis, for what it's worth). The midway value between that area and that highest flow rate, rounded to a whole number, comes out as 254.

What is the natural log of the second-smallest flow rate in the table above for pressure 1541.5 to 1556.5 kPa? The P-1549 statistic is 3.47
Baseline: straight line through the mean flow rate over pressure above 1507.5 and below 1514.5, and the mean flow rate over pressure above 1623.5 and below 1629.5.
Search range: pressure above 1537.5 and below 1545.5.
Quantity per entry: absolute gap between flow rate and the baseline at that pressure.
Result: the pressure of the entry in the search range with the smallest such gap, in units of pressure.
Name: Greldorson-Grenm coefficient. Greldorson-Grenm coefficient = 1538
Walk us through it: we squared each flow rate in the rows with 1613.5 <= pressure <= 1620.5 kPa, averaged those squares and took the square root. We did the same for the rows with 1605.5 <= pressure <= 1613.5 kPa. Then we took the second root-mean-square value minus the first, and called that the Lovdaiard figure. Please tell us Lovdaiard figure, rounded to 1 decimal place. -0.8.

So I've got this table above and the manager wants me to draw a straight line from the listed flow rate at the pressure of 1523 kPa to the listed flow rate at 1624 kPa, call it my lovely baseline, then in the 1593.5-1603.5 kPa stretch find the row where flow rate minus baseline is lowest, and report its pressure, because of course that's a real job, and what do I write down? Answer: 1596 kPa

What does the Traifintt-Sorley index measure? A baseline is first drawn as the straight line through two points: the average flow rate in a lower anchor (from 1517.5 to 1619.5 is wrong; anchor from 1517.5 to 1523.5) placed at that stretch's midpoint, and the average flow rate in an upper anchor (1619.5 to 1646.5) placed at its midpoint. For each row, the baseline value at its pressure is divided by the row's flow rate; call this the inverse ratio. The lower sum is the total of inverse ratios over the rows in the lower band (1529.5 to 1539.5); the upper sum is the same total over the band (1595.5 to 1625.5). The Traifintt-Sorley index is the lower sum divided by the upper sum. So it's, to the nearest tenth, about 0.3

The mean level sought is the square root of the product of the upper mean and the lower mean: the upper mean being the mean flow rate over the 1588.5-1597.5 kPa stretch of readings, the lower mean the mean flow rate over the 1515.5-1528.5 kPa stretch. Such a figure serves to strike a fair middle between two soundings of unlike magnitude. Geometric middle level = 30.0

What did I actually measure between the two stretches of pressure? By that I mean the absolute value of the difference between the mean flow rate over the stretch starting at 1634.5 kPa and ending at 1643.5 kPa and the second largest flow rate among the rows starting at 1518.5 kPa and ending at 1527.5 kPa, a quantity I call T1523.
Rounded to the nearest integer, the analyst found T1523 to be 10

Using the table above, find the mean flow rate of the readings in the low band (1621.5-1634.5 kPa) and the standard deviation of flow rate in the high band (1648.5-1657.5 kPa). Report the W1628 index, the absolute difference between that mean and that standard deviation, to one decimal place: 24.0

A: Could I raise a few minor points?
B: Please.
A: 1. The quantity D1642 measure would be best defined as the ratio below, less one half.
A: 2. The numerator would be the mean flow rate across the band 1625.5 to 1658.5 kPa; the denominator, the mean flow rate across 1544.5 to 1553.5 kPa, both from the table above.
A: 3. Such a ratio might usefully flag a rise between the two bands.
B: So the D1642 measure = 0.273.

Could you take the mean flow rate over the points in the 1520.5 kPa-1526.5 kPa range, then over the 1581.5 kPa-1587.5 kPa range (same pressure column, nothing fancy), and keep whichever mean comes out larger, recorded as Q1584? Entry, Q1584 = 35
